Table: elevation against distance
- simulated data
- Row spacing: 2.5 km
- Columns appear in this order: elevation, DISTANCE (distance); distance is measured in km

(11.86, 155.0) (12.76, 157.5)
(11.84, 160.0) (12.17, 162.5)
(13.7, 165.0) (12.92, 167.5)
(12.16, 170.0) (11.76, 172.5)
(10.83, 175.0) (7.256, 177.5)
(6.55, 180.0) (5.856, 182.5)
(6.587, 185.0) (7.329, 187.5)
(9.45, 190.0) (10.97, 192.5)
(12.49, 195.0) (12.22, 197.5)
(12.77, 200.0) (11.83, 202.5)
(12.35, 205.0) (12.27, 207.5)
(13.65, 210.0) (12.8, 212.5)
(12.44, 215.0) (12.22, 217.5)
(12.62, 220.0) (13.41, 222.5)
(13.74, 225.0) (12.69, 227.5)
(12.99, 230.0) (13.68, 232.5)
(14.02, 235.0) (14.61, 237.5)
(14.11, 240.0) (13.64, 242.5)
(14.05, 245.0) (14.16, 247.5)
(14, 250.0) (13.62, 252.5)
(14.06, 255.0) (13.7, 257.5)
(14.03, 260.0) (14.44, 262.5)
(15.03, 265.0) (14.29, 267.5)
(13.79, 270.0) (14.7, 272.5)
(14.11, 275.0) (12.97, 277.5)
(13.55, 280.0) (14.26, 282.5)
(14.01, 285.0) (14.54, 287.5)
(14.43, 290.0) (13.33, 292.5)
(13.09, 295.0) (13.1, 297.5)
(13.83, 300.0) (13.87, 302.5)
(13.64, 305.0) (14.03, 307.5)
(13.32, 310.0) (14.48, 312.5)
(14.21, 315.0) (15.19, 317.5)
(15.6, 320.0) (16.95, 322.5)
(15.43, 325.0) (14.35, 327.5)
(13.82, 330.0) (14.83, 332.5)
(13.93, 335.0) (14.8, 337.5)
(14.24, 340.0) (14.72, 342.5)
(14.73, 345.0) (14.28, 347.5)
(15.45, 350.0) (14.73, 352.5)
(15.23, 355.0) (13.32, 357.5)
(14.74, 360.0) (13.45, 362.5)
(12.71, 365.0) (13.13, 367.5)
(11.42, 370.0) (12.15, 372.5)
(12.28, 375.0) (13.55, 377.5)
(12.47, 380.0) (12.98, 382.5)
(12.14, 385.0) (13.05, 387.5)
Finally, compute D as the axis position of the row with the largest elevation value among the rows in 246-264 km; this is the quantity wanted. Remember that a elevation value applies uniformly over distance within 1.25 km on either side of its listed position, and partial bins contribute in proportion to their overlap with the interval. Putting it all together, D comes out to 262.5 km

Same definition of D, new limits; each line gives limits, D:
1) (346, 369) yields 350.0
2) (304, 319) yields 317.5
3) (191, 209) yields 200.0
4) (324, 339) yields 325.0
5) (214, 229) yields 225.0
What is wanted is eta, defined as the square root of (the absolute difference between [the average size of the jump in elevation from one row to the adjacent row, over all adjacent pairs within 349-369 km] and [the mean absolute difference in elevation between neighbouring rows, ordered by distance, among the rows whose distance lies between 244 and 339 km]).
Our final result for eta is 0.63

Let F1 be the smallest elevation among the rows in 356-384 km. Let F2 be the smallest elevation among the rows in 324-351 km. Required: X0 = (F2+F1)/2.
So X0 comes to 12.6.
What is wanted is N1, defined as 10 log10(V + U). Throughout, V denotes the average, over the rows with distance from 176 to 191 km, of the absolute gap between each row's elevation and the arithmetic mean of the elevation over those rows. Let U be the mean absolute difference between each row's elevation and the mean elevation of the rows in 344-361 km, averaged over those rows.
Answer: 1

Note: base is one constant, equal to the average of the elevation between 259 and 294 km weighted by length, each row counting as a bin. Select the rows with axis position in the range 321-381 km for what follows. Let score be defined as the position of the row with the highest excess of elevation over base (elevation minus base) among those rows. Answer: 322.5 km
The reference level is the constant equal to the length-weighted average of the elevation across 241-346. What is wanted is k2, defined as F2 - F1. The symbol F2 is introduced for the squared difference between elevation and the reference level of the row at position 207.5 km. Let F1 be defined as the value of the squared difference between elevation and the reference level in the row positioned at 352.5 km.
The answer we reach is 3.5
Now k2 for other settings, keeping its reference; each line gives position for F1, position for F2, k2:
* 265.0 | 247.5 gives -0.7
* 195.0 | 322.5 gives 4.6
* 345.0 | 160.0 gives 5.3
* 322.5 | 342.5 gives -7.2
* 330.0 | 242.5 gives 0.2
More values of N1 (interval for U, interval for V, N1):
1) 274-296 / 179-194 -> 3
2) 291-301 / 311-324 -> 0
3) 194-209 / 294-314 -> -2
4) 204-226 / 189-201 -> 2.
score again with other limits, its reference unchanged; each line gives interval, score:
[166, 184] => 167.5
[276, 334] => 322.5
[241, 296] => 265.0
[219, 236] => 235.0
